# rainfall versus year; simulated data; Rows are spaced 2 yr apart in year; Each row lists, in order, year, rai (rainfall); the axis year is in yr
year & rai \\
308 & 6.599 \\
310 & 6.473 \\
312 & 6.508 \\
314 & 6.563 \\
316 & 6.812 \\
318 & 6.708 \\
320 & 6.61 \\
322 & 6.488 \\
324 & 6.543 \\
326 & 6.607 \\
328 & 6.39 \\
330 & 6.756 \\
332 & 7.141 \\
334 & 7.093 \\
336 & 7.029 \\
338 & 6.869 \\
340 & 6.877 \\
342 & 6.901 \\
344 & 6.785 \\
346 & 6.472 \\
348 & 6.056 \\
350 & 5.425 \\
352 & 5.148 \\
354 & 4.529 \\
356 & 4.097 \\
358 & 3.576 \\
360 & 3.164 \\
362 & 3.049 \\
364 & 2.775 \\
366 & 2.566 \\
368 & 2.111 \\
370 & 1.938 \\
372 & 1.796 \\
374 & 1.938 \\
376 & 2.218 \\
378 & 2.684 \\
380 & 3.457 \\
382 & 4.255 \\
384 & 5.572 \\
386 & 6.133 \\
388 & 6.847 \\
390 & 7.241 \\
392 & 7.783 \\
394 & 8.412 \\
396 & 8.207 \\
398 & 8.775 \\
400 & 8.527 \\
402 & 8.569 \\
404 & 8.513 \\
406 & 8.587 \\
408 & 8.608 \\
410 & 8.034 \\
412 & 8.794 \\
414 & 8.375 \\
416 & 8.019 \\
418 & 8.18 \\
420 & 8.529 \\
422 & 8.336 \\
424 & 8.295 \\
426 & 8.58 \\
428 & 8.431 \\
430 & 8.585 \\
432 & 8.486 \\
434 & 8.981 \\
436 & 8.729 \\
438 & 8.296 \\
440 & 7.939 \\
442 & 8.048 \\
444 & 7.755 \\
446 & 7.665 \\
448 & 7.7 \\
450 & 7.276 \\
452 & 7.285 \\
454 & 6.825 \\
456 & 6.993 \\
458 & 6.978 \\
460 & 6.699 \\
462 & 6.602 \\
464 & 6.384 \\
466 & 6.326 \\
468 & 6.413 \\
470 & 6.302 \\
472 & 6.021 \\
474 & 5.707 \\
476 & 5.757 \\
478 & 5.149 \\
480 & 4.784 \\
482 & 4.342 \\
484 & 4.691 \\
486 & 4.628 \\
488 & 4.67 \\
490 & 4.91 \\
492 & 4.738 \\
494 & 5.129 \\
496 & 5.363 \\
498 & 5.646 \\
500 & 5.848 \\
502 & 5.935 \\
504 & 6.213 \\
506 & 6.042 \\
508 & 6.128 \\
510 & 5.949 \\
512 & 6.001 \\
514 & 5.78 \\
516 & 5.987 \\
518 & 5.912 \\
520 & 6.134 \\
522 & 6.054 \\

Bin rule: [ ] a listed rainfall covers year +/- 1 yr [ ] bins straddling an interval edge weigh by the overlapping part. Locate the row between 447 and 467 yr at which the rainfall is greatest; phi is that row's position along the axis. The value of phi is 448 yr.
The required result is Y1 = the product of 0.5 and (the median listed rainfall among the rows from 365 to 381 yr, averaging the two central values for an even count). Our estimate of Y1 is 1.1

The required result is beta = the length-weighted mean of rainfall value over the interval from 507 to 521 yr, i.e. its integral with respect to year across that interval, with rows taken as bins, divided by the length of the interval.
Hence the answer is 6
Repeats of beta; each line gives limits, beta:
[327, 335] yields 7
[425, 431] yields 9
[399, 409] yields 9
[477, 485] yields 5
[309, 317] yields 7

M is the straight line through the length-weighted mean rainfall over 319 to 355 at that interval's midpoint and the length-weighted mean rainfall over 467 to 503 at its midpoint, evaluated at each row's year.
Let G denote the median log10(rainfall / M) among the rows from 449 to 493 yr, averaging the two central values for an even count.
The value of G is 0.05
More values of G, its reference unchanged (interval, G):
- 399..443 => 0.16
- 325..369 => -0.01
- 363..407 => -0.02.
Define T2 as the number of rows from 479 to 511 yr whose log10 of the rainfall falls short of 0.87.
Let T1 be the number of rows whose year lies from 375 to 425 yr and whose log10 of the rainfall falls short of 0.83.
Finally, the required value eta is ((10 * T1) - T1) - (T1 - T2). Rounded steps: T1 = 6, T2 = 16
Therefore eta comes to 64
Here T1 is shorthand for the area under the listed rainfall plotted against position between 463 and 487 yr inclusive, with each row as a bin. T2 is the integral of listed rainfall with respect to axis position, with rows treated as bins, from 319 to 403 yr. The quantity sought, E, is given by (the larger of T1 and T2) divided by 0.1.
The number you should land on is 4628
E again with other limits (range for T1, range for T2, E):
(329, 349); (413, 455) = 3406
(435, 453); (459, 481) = 1414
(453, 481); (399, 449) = 4171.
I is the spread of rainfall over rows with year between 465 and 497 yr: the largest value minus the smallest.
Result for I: 2.1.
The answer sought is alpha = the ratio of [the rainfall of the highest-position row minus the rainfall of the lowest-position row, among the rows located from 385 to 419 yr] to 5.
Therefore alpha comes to 0.4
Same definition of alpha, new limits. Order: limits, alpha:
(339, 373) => -1.0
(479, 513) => 0.2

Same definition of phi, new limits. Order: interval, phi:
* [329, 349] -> 332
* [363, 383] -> 382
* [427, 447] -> 434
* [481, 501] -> 500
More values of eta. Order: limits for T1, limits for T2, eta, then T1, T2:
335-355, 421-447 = 40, 5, 0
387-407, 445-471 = 11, 0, 11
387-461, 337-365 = 22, 1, 14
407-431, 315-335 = 10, 0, 10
